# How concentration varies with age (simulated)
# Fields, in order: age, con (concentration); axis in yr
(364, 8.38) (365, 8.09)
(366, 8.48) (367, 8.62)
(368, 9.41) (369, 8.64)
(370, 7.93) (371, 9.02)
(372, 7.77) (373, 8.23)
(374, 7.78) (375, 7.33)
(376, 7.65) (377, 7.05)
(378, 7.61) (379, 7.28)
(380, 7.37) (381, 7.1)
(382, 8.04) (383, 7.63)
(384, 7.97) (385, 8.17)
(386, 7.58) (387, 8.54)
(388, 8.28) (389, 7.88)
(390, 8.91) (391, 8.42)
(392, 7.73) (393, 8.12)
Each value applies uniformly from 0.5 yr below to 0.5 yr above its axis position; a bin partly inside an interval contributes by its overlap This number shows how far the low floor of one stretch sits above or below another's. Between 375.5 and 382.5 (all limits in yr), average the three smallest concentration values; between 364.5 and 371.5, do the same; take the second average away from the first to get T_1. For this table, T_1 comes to -1.0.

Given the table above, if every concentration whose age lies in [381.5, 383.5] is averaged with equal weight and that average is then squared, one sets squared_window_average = 61.4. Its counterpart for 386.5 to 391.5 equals 70.7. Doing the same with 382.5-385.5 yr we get 62.8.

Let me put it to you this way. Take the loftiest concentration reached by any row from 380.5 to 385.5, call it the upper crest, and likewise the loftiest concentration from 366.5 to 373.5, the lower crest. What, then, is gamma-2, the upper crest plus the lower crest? 17.6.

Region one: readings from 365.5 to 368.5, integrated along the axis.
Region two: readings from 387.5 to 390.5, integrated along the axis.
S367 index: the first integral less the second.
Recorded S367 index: 1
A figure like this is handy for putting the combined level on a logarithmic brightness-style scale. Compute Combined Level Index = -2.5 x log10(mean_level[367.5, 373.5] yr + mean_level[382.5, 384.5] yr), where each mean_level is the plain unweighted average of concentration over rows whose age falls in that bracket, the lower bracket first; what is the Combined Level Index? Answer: -3.03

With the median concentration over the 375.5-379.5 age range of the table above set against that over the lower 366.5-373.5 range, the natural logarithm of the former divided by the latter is -0.15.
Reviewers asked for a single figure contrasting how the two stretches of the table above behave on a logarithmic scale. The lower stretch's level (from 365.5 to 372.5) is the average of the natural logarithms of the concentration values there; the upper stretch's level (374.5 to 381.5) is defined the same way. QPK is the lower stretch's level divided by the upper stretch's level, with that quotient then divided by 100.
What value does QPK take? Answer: 0.0108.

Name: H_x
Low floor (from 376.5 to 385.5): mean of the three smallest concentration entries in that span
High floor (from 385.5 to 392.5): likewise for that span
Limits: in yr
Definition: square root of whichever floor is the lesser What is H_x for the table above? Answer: 2.67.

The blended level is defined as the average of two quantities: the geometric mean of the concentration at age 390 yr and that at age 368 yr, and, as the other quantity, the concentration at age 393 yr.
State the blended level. 8.64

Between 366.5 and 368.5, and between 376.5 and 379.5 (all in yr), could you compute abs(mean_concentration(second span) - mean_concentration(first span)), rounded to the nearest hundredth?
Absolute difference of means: 1.70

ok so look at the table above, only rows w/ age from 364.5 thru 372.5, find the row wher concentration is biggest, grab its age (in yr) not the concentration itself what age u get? 368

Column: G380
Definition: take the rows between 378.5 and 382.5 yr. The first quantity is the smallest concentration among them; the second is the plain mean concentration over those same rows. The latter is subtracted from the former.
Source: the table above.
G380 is -0.35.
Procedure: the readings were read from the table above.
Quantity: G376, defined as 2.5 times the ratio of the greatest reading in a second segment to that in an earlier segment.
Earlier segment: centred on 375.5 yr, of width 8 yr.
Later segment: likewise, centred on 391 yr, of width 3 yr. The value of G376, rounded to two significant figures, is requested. 2.7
